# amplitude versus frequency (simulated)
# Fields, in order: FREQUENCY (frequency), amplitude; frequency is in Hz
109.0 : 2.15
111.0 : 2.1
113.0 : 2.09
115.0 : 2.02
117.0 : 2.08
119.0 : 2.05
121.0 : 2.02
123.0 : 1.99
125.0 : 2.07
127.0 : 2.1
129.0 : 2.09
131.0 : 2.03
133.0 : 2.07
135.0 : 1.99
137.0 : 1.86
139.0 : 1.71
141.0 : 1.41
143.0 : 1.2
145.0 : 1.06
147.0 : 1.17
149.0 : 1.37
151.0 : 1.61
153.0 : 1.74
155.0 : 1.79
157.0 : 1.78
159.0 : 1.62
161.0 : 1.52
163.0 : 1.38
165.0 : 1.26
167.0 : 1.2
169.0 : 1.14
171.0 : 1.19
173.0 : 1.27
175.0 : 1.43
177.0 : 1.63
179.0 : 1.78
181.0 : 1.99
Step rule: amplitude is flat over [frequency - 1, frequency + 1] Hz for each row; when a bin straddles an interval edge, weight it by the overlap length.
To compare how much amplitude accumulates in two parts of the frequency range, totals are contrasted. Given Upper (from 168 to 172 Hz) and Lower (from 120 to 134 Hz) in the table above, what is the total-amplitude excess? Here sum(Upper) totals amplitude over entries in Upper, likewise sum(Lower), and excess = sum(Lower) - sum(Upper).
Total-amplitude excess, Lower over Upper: 12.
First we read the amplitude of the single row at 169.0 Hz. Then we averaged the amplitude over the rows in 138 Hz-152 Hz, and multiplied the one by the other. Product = 1.6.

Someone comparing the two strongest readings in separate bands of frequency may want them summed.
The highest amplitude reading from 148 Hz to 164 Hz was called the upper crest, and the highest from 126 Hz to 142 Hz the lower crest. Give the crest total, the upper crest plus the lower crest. 3.9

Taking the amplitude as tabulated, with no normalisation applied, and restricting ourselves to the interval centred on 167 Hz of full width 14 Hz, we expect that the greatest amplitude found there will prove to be 1.52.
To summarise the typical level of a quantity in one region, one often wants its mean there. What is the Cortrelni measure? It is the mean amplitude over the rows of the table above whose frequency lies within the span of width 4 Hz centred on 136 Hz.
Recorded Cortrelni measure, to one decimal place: 1.9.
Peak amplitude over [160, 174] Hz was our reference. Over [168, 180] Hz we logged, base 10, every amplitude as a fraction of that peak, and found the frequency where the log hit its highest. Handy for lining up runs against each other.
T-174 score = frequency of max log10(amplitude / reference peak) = 179.0 Hz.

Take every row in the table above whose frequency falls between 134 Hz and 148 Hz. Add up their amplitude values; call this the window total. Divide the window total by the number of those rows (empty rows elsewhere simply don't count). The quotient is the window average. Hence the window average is 1.5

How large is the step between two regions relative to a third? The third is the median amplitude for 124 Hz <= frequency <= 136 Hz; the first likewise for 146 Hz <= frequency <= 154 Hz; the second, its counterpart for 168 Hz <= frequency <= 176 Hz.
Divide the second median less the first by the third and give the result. -0.13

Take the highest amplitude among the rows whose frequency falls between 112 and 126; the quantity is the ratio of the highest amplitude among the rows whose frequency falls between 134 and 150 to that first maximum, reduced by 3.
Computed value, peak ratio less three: -2.05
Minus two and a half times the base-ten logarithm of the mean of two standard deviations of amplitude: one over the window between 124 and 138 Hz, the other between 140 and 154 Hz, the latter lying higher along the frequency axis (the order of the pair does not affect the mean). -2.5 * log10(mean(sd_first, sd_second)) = 2.0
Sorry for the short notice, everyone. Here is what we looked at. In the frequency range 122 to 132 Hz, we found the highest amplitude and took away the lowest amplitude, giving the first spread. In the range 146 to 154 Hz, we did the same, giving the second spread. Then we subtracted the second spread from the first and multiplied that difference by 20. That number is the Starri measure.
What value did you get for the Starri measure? -9.2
